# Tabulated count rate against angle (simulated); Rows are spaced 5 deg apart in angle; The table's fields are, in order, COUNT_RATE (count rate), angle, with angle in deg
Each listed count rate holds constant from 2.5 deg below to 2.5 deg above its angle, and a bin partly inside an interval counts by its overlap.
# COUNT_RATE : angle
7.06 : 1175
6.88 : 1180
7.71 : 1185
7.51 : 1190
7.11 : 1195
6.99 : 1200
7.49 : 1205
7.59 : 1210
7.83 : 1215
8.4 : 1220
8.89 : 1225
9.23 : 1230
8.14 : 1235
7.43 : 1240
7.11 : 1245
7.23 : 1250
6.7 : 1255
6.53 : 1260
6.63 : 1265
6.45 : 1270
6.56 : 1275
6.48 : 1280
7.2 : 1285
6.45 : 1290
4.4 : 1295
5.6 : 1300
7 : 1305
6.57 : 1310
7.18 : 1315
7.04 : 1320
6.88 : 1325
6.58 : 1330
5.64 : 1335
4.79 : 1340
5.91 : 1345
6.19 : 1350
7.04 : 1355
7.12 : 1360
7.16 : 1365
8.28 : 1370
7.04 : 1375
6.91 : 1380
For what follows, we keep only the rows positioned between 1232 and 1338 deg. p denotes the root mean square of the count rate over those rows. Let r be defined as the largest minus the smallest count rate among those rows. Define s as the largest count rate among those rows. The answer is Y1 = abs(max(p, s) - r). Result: 4.4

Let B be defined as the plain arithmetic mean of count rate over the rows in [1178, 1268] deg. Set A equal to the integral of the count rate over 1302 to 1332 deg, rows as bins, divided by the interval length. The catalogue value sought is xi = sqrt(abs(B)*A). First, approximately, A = 6.9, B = 7.5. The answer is 7.2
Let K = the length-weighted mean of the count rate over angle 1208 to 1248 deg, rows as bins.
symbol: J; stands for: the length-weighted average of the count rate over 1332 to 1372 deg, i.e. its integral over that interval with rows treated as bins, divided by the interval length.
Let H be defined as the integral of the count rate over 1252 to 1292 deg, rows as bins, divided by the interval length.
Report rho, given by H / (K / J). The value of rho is 5.3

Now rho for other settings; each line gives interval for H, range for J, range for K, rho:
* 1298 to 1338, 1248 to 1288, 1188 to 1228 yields 5.7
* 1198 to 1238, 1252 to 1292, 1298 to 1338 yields 8.2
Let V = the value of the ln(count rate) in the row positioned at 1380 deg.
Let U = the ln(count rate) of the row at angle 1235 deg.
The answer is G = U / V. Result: 1.08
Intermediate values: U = 2.10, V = 1.93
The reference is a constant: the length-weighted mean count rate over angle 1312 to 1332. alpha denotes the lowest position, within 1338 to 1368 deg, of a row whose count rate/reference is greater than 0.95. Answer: 1355 deg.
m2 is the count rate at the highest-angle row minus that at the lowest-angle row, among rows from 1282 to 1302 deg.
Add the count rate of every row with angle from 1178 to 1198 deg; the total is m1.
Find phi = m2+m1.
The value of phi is 27.6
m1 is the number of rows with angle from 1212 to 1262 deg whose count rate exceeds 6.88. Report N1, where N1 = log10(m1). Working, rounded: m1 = 8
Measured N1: 0.9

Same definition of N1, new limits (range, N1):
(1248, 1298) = 0.3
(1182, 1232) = 1.0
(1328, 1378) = 0.7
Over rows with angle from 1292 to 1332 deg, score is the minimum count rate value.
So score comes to 4.4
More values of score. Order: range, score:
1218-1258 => 6.7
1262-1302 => 4.4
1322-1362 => 4.79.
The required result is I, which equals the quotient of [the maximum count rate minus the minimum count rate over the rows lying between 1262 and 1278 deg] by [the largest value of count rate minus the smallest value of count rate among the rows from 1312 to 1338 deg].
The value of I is 0.1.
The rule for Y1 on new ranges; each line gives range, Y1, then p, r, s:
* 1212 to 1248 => 7.1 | 8.2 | 2.1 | 9.23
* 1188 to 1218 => 7.0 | 7.4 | 0.8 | 7.83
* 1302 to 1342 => 4.8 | 6.5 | 2.4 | 7.18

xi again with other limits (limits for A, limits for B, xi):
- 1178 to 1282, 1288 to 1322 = 6.8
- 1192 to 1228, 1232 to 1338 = 7.2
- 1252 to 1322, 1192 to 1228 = 7.1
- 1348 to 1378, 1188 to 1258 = 7.4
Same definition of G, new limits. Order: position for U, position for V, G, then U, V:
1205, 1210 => 0.99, 2.01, 2.03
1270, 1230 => 0.84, 1.86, 2.22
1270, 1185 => 0.91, 1.86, 2.04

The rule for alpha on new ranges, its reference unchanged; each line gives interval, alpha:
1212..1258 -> 1215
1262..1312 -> 1265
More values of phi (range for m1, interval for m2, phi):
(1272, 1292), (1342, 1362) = 27.9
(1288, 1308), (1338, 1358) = 25.7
